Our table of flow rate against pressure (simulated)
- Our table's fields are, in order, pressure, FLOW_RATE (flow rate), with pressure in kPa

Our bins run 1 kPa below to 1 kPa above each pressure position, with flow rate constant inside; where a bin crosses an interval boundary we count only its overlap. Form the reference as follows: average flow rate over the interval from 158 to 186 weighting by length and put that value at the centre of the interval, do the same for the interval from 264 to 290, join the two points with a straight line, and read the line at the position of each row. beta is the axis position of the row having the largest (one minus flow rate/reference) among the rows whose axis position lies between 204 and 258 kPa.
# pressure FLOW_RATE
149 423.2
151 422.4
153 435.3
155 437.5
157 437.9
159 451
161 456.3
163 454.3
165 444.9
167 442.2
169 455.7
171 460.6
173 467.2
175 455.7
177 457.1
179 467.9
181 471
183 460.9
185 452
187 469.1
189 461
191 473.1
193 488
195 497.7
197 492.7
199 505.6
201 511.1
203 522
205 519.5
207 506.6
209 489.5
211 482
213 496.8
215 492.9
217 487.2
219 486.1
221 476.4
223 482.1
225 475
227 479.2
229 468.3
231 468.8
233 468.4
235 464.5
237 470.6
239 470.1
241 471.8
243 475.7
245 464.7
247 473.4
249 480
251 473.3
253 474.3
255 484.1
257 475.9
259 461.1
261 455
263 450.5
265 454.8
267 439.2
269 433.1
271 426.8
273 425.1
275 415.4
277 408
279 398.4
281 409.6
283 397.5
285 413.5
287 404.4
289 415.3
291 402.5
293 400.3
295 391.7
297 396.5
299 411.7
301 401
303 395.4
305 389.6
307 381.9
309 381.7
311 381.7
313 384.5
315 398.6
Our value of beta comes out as 235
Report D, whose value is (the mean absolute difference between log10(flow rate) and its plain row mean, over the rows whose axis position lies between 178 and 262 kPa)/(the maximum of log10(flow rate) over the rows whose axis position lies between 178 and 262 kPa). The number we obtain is 0.0042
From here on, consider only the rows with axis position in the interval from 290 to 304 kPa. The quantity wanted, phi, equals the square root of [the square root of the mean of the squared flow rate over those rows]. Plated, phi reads 20.0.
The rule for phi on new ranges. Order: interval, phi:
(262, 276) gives 20.9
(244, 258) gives 21.8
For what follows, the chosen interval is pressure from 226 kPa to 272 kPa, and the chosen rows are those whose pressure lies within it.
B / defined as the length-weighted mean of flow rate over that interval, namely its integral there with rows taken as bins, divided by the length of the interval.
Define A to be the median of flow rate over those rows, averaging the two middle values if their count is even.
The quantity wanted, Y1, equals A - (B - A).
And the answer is 473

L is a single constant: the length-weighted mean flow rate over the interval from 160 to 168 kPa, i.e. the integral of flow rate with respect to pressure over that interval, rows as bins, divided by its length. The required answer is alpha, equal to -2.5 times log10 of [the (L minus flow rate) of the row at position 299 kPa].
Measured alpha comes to -3.9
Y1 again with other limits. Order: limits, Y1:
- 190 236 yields 486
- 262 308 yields 405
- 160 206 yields 461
